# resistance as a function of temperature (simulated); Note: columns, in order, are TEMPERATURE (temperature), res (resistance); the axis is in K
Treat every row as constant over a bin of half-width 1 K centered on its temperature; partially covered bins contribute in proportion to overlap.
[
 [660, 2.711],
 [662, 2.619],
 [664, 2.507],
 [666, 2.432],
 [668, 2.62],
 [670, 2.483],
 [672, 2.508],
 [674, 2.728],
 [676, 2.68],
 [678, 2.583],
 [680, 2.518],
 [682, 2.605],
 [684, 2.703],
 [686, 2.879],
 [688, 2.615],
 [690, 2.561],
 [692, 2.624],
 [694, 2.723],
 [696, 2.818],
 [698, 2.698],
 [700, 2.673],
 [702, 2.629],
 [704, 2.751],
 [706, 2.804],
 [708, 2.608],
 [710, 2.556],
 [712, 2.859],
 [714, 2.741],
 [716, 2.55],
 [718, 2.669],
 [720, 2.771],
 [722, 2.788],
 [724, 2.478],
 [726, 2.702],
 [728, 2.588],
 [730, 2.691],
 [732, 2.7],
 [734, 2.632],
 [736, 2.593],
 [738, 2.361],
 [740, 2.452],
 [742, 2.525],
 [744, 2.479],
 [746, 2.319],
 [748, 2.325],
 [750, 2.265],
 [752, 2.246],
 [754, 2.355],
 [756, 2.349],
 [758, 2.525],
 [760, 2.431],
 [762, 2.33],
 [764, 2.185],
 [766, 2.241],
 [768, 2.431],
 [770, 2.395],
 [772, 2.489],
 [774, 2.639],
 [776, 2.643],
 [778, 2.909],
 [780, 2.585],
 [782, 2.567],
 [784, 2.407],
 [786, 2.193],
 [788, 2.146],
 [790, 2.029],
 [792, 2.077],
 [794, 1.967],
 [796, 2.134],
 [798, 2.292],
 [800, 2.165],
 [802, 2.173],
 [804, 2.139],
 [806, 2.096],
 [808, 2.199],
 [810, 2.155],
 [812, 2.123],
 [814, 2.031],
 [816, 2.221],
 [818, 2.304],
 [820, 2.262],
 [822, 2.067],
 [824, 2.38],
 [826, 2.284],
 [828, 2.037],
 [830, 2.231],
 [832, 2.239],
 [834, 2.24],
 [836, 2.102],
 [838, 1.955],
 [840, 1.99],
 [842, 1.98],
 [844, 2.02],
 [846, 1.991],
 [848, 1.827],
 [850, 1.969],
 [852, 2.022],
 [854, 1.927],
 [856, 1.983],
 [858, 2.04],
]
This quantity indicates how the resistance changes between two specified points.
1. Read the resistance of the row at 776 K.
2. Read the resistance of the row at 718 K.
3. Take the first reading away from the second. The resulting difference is 0.0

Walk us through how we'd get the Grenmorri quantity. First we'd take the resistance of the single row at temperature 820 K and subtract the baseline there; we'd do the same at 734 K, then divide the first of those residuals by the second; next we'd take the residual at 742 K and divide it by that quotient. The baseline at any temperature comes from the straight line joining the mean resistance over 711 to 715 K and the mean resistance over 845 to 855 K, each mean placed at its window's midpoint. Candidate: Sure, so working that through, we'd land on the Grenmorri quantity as 0.0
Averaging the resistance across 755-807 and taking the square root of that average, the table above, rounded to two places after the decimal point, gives 1.53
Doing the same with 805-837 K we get 1.48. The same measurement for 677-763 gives 1.61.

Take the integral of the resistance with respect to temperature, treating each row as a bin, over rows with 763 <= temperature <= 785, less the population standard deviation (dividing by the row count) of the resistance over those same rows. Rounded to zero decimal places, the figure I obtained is 55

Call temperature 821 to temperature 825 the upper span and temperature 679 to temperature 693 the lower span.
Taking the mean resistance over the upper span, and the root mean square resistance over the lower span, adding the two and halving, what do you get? 2.43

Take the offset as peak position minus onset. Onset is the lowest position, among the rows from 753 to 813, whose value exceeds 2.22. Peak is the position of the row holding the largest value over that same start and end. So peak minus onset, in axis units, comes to 24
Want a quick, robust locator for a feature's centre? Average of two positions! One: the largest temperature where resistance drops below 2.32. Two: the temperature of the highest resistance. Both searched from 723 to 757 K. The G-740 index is 739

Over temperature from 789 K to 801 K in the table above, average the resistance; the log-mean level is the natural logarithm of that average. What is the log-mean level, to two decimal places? 0.75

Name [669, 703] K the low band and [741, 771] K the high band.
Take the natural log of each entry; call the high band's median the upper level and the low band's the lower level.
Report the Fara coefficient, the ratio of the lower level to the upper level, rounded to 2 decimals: 1.13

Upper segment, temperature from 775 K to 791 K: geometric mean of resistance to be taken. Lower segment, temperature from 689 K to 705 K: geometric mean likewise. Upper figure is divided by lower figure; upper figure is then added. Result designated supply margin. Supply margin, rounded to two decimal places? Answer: 3.32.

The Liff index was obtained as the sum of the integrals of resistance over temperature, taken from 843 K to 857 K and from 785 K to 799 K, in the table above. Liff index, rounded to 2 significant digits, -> 57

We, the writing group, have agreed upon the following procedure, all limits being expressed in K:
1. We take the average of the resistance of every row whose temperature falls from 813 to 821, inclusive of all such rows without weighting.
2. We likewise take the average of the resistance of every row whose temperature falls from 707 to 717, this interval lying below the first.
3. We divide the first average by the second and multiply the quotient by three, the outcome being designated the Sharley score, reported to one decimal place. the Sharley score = 2.5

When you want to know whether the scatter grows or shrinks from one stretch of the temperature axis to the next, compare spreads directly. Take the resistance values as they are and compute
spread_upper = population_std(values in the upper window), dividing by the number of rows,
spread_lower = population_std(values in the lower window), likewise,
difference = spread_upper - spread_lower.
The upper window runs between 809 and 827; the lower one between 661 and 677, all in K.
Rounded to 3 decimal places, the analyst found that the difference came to 0.012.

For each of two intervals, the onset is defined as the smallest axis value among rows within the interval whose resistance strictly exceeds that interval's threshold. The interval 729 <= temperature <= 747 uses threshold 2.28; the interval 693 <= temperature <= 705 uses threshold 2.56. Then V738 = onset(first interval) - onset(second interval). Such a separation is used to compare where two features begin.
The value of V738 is 36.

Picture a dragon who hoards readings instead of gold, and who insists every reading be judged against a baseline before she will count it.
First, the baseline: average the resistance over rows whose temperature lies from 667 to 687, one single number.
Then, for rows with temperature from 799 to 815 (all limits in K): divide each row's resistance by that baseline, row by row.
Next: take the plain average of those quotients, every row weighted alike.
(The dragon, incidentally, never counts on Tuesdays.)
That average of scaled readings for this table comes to 0.81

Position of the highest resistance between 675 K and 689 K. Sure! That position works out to 686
